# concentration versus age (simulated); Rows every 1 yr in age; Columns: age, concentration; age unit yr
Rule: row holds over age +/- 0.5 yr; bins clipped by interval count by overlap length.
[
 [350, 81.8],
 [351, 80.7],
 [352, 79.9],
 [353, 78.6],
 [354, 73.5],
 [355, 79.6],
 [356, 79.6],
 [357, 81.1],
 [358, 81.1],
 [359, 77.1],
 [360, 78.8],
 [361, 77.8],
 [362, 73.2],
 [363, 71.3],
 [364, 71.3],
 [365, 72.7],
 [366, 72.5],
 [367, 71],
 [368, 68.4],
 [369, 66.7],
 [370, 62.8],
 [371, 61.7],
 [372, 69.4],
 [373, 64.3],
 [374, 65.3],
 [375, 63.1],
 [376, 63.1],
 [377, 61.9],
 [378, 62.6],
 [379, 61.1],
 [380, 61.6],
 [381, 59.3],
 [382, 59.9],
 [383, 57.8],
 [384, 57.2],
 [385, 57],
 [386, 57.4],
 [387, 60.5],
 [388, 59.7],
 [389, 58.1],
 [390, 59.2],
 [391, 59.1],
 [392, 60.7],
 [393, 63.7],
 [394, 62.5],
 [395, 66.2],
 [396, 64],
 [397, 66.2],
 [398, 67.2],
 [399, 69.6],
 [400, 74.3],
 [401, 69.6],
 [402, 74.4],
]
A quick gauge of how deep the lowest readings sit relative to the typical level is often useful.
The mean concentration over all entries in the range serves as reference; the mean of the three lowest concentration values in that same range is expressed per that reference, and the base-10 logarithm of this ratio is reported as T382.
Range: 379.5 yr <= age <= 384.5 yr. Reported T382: -0.008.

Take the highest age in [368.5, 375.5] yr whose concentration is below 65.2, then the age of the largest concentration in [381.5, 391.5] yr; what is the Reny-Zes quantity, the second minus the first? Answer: 12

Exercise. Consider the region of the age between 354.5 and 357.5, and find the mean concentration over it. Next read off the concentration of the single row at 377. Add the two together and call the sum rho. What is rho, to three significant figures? 142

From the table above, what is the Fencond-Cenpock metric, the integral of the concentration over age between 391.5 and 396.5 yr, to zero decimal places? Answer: 317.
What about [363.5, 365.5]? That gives 144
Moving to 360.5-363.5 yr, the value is 222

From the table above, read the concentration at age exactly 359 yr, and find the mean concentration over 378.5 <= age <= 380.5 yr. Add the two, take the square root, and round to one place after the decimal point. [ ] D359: 11.8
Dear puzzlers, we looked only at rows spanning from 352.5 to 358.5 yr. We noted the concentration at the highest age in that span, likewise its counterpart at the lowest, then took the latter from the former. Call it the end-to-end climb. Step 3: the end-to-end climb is 2.5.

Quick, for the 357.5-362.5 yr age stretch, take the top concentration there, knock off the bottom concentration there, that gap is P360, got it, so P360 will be 7.9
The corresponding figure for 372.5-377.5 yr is 3.4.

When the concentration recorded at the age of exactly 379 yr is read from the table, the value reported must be 61.1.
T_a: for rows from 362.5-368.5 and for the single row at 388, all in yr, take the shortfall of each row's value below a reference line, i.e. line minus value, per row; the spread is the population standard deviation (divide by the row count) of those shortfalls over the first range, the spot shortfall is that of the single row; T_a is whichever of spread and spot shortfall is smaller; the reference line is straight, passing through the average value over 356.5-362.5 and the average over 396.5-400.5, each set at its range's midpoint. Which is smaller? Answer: 1.2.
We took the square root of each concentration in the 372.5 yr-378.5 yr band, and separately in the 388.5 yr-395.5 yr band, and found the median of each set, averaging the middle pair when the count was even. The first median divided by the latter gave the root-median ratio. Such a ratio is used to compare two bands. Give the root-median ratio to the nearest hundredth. 1.02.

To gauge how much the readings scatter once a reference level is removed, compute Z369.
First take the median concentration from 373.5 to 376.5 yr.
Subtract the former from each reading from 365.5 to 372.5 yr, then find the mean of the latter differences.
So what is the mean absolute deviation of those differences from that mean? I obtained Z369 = 3.23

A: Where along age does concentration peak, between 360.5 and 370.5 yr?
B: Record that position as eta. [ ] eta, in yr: 361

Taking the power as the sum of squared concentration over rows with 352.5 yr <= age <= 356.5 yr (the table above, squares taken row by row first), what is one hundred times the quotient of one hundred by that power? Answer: 0.41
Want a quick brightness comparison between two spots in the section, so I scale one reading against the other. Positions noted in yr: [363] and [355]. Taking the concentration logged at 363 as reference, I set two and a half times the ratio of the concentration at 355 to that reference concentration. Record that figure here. 2.8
